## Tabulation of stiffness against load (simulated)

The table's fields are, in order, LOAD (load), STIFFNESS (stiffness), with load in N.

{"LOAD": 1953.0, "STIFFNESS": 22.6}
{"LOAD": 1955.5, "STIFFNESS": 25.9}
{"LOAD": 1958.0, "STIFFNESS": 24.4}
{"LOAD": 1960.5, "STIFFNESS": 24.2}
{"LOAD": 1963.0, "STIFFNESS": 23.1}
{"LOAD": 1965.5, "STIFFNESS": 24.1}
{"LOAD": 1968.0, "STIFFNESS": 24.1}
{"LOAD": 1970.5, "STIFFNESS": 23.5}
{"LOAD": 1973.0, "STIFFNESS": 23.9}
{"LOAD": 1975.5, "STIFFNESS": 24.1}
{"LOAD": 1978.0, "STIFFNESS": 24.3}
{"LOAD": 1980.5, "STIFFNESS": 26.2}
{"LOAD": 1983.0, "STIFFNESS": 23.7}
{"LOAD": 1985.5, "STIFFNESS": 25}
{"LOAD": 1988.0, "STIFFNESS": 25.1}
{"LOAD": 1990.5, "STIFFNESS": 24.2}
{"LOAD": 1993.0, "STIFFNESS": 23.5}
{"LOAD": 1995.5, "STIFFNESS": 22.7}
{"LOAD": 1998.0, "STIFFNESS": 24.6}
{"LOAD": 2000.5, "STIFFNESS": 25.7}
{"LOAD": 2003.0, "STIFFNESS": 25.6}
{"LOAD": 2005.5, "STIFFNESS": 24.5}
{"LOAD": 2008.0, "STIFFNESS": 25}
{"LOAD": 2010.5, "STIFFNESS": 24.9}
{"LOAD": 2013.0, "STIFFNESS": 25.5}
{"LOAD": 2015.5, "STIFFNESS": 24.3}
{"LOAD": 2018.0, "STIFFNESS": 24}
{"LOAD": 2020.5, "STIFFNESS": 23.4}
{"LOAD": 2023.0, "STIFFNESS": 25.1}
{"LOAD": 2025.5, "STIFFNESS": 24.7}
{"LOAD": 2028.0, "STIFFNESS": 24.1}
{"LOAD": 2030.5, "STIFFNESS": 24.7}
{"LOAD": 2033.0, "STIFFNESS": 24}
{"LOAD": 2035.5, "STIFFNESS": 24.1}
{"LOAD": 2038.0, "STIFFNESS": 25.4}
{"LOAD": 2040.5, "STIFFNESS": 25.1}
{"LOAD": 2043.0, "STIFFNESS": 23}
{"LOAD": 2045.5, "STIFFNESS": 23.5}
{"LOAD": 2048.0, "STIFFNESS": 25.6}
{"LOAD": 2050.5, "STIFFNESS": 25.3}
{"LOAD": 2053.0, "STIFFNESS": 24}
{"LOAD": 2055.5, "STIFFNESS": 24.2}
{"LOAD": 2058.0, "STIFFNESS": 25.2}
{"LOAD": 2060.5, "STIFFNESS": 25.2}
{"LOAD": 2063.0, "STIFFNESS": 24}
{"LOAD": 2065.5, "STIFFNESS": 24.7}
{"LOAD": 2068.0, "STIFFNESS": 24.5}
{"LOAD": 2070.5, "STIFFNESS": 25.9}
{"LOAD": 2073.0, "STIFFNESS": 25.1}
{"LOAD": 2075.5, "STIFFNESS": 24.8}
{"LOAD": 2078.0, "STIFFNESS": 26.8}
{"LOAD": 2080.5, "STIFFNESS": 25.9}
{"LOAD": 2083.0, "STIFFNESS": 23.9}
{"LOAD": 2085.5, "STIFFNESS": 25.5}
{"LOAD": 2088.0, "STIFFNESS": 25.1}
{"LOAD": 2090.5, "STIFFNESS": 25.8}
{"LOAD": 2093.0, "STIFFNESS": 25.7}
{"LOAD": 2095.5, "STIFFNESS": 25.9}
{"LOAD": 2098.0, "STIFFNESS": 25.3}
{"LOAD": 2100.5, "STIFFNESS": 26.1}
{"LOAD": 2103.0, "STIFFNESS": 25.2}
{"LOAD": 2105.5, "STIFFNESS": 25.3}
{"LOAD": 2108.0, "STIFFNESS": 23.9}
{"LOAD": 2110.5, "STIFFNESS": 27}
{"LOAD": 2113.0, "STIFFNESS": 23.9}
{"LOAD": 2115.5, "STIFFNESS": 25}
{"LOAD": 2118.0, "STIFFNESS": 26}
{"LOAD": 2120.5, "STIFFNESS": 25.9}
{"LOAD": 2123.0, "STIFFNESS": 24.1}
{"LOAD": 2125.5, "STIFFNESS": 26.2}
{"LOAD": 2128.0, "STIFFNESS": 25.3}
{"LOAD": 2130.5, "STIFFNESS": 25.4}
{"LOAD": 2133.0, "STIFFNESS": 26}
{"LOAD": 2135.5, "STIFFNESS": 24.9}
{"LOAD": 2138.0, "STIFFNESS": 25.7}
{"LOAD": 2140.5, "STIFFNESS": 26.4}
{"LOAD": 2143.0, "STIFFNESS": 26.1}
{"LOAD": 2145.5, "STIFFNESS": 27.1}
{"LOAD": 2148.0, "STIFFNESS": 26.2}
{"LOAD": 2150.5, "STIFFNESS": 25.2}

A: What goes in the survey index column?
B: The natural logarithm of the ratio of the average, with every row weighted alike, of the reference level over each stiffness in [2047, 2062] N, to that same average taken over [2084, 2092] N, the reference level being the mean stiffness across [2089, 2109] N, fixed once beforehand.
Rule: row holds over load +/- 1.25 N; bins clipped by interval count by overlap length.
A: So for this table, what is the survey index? 0.022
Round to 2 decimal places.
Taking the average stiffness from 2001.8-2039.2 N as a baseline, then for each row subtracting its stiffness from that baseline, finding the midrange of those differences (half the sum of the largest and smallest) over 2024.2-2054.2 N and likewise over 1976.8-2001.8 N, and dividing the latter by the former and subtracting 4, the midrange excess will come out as -3.47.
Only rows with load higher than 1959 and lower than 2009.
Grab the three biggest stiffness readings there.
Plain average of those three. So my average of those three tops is 25.8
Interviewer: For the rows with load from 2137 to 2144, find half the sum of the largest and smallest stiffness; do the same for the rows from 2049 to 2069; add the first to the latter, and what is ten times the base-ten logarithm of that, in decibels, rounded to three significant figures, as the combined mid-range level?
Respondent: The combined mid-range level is 17.1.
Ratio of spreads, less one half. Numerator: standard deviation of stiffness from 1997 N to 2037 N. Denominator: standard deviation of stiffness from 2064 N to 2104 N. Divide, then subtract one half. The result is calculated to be 0.41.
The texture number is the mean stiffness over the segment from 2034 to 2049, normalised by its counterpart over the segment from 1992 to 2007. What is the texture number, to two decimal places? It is 1.00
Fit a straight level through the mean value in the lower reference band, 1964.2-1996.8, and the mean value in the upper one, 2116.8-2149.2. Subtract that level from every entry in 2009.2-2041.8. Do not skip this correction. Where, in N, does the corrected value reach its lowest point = 2020.5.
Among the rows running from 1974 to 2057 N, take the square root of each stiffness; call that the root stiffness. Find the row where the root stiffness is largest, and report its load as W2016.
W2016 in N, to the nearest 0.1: 1980.5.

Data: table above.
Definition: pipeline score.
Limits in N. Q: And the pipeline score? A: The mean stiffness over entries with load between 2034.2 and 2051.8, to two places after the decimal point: 24.57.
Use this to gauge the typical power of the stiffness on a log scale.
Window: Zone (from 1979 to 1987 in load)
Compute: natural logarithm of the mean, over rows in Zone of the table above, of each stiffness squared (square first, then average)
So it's 6.44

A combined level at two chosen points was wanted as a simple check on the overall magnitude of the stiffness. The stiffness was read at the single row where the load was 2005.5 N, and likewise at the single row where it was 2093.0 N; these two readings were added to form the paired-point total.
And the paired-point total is 50.2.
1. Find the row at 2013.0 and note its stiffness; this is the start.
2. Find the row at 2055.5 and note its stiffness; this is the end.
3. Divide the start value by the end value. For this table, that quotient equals 1.05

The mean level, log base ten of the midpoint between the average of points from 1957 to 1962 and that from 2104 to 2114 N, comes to 1.39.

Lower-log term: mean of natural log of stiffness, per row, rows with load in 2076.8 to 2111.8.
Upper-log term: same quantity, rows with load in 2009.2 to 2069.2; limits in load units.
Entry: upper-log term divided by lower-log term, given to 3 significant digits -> 0.988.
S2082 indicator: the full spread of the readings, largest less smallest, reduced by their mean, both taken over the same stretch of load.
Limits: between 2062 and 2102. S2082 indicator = -22.4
